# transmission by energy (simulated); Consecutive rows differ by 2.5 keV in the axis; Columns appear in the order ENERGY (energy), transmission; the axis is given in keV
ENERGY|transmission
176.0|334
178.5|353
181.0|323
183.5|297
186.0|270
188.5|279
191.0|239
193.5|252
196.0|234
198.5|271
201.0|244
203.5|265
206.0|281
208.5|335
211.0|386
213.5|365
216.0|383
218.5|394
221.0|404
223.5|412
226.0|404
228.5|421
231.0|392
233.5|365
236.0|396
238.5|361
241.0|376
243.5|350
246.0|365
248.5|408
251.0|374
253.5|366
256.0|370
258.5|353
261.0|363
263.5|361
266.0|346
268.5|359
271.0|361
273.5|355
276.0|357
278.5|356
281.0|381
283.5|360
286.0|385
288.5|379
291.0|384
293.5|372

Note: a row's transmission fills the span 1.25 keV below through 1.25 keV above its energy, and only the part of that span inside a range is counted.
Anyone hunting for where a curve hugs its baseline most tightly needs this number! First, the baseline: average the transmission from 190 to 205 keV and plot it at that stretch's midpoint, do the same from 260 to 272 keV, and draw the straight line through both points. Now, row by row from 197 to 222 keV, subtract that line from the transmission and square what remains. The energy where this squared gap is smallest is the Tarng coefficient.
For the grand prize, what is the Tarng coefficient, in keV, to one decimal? 203.5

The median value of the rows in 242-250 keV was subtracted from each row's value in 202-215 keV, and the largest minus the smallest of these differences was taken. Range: 121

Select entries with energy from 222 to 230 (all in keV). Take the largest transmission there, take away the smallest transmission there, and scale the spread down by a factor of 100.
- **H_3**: 0.17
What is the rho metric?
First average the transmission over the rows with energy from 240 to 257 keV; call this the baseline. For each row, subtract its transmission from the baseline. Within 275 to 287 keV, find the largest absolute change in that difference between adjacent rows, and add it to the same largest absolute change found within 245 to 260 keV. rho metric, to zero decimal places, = 68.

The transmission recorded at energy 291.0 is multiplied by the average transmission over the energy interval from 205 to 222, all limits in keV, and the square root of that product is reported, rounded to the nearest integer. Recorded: 374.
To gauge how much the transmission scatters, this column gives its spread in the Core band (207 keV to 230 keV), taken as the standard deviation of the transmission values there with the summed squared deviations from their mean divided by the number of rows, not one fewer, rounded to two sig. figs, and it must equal 25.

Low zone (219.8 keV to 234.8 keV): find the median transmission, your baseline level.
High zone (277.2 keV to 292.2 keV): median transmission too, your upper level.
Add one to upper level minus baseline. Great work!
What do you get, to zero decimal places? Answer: -23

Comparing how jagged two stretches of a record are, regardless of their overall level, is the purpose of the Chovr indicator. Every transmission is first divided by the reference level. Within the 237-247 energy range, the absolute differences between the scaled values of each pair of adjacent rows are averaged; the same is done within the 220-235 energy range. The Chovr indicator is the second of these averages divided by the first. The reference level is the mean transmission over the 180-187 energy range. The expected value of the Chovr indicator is 1.0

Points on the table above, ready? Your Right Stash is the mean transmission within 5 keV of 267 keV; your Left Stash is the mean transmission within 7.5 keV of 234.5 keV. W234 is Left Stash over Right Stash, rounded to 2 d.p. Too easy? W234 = 1.08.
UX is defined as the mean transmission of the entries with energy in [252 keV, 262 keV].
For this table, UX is 363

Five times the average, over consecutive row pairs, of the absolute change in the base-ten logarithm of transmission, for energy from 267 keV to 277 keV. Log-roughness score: 0.02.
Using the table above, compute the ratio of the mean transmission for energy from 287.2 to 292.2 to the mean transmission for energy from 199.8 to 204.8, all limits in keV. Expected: 1.50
